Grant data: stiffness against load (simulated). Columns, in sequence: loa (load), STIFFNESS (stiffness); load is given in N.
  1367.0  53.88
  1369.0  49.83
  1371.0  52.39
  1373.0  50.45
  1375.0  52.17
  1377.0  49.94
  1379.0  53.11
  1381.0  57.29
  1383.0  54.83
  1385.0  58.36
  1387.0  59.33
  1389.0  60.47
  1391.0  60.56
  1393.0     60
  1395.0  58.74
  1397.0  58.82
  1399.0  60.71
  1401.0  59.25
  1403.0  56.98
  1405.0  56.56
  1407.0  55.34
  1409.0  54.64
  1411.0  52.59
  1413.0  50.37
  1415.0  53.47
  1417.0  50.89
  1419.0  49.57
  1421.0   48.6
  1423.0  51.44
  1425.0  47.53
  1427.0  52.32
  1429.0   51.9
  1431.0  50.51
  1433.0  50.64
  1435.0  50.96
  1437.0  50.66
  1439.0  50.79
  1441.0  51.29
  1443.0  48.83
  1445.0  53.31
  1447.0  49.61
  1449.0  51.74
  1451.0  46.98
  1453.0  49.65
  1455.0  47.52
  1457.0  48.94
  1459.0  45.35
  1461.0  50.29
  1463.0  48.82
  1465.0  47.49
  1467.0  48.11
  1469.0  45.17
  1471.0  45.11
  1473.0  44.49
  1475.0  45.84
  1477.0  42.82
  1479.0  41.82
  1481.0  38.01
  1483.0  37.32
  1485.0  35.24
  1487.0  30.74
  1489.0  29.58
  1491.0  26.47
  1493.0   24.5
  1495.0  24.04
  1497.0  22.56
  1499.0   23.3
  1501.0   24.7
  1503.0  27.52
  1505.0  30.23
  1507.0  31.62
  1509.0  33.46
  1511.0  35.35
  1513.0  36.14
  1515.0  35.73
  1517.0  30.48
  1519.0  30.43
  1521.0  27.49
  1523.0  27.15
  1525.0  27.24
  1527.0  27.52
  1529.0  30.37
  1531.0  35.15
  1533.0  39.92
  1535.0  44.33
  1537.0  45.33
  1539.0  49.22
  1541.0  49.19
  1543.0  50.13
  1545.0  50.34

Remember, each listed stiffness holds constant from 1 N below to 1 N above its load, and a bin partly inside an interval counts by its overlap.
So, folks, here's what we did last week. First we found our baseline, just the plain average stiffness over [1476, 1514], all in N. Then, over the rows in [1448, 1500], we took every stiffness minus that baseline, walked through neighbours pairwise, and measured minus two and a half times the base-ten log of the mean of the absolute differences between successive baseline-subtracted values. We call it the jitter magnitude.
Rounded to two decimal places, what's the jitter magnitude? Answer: -0.79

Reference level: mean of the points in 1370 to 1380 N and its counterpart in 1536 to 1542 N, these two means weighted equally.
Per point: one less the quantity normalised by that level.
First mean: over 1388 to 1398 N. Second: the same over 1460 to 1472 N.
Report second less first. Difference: 0.2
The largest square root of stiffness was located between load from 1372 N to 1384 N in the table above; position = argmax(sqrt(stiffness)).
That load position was 1381.0 N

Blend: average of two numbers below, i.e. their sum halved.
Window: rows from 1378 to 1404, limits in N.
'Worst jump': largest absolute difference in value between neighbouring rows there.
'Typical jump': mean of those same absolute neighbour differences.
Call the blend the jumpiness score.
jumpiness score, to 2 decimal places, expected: 2.92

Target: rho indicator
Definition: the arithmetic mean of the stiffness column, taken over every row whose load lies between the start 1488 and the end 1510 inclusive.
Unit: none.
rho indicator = 27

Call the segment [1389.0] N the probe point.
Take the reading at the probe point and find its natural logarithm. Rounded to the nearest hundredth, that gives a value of 4.10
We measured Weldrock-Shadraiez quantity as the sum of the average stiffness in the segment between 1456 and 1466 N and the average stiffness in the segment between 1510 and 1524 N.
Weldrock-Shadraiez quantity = 80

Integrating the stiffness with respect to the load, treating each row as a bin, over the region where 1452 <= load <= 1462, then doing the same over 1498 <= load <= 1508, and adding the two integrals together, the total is 758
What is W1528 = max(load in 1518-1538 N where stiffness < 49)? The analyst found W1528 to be 1537.0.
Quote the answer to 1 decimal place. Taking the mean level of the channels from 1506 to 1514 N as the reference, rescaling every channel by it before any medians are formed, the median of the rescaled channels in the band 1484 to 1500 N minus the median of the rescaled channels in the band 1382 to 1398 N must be -1.0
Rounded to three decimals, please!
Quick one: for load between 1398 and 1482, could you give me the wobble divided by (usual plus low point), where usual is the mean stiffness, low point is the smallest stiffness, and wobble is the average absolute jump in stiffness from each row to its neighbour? 0.023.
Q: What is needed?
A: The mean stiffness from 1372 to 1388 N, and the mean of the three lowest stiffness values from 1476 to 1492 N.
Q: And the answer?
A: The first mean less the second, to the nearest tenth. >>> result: 25.5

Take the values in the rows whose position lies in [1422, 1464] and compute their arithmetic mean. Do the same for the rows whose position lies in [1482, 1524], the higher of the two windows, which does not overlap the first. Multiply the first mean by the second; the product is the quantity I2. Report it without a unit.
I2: 1485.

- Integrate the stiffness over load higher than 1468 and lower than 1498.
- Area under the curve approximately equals 1067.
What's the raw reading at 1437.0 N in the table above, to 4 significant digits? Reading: 50.66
